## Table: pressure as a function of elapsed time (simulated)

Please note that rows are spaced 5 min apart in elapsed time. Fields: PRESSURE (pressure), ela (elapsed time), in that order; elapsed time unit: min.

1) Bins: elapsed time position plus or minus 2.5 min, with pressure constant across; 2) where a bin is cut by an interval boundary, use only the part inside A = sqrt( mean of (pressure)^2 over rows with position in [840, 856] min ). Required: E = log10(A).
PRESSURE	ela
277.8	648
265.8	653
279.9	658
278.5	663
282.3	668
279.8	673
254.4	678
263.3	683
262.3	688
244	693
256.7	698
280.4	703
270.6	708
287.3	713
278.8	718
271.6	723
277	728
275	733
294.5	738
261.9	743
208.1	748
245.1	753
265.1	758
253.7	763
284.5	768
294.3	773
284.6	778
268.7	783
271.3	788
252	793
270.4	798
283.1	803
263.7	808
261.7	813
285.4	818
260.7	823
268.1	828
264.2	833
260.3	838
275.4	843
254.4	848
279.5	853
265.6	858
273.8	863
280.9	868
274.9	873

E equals 2.43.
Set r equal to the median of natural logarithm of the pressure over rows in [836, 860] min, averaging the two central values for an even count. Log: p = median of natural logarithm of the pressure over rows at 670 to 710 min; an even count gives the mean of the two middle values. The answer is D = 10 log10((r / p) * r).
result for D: 7.48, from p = 5.57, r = 5.58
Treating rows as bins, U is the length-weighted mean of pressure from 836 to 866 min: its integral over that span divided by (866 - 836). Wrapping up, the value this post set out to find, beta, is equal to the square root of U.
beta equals 16.4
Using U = 269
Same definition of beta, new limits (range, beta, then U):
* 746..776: 16.1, 260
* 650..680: 16.5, 274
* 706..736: 16.6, 277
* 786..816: 16.3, 267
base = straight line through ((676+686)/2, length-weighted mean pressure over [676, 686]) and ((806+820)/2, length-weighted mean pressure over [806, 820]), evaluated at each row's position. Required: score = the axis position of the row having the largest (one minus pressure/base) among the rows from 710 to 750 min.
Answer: 748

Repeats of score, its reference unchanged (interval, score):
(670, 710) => 693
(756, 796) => 793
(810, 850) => 848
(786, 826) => 793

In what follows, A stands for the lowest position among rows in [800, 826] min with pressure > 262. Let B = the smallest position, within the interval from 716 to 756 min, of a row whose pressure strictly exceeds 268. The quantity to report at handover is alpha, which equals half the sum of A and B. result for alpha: 760.5 min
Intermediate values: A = 803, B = 718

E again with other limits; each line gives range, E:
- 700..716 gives 2.45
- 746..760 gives 2.38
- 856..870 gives 2.44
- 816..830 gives 2.43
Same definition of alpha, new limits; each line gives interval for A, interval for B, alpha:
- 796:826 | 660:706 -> 730.5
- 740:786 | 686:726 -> 730.5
